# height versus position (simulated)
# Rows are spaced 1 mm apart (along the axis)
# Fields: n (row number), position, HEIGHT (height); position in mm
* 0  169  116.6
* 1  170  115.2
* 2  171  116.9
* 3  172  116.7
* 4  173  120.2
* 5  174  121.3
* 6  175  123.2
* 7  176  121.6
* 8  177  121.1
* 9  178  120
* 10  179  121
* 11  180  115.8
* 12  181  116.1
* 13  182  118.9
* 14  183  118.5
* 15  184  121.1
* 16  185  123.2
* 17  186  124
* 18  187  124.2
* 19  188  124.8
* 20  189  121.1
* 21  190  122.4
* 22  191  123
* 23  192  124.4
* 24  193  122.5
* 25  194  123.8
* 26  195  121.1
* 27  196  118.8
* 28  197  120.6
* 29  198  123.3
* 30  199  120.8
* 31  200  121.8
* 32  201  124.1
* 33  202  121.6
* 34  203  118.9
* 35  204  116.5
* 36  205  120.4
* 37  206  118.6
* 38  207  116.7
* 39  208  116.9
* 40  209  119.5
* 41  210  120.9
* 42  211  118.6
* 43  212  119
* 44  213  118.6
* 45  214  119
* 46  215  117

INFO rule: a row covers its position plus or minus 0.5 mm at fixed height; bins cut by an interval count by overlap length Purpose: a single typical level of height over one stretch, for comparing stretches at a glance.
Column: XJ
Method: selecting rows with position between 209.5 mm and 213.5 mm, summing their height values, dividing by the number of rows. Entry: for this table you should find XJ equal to 119.3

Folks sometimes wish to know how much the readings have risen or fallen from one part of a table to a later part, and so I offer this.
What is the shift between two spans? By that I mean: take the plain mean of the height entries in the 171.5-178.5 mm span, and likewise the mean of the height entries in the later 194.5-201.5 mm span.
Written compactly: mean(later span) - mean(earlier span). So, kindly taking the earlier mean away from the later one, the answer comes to 1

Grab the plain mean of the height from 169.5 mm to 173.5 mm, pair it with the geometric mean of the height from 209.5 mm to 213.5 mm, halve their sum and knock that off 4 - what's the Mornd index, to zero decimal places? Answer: -114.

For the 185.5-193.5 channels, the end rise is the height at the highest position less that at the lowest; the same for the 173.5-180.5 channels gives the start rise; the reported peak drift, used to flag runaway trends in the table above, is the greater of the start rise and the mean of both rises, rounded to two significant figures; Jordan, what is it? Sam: -3.5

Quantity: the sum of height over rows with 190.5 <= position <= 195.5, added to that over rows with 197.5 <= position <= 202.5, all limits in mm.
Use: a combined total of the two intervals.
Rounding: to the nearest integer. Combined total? 1226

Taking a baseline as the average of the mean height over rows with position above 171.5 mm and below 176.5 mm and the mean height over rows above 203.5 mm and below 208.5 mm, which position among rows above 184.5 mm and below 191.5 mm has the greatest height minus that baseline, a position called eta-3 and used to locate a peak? 188 mm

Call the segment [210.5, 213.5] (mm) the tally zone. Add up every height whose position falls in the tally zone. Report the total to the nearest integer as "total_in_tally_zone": 356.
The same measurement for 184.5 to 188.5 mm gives 496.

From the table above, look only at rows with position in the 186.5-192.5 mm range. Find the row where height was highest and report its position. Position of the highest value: 188 mm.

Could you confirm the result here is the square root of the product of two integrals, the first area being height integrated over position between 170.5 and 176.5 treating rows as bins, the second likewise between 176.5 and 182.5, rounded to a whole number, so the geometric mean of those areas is 716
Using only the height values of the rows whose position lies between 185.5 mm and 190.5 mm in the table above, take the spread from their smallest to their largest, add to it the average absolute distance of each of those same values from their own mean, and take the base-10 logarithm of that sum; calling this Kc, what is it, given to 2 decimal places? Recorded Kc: 0.69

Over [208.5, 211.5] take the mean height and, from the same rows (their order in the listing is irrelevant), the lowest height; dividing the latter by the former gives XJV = 0.991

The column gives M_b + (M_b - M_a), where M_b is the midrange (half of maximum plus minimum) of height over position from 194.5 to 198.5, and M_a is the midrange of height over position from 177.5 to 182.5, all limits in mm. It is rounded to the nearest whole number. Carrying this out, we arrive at 124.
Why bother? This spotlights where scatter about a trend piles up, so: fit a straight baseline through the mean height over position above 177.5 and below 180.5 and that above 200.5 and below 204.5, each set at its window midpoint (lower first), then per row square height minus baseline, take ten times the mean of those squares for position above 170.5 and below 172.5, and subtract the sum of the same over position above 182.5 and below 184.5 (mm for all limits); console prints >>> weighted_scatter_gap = 25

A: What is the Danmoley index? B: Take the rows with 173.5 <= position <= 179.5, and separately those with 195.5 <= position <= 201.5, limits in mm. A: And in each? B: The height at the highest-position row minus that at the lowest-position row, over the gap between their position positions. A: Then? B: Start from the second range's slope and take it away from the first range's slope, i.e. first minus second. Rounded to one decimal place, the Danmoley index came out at -1.1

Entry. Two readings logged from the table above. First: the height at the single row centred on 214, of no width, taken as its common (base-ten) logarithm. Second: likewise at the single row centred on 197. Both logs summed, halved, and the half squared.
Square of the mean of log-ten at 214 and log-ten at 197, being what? 4.32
